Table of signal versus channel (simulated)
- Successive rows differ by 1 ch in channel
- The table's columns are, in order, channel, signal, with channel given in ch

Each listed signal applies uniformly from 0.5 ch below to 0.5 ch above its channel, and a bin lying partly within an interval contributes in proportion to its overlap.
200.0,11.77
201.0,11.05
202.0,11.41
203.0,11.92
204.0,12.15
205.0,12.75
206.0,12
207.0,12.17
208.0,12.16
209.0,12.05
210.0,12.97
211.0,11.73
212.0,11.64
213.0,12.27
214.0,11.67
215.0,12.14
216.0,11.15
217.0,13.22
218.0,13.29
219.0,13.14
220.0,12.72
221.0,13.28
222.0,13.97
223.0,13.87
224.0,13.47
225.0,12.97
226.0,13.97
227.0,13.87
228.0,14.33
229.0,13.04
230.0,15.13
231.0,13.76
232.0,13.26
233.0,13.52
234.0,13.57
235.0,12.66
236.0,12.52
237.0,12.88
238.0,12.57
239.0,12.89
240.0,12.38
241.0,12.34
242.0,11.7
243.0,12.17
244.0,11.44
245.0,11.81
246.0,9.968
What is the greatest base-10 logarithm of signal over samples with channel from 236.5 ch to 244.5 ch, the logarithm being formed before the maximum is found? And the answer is 1.11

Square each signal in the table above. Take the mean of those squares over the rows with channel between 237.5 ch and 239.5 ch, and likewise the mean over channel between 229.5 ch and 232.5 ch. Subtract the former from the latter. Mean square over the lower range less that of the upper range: 36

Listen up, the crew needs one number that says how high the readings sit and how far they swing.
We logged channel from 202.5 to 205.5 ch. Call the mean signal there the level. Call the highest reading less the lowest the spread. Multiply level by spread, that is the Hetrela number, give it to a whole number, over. 10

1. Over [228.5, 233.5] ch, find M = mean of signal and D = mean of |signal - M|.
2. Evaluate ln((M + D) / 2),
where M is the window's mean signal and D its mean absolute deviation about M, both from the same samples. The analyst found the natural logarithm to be 1.97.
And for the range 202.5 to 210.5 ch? 1.84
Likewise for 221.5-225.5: 1.94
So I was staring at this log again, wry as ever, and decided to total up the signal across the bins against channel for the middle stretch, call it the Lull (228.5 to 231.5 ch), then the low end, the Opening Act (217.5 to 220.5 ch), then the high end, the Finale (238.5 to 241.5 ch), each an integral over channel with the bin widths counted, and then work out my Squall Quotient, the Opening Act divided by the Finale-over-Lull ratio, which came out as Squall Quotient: 44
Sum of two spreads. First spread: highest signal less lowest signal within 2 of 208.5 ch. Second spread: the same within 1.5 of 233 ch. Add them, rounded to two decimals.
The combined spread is 1.23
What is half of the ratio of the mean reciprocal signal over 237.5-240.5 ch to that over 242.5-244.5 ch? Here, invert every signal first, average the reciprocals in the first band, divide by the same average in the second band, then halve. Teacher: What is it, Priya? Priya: 0.468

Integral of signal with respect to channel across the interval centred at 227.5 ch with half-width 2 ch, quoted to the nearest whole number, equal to 55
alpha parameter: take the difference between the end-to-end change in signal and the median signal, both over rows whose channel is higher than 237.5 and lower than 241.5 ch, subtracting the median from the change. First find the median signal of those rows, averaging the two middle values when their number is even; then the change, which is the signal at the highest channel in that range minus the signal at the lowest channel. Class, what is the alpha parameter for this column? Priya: -12.7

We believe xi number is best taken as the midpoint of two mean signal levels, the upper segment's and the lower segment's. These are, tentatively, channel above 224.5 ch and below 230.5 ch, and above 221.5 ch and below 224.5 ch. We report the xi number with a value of 13.8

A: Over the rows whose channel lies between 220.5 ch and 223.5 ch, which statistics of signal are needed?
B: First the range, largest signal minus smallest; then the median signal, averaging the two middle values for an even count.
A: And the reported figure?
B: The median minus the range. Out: 13.2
